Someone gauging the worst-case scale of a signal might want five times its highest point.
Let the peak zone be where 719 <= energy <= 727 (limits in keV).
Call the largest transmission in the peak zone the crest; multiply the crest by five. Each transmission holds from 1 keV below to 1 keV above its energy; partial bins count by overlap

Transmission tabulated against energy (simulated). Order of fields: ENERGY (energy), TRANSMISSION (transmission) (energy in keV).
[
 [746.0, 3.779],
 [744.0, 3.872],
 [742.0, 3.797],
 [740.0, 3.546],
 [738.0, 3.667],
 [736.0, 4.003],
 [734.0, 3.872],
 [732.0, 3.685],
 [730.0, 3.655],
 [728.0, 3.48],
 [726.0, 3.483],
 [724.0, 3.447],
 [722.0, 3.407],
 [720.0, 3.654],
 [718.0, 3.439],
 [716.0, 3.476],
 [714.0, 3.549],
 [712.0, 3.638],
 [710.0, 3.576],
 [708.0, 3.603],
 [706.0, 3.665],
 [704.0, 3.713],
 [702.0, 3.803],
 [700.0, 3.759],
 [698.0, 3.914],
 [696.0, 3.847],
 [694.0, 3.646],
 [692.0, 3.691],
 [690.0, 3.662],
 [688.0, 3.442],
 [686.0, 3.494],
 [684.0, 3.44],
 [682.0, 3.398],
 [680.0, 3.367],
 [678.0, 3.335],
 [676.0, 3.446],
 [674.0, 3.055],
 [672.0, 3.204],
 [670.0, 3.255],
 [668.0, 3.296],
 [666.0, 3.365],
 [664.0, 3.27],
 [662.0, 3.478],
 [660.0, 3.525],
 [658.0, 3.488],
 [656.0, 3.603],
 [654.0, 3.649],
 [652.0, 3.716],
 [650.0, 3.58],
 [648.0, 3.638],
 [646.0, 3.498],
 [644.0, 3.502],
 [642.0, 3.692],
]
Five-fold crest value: 18.3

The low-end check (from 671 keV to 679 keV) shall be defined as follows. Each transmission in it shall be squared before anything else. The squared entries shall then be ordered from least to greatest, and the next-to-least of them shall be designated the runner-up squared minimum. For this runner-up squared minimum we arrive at 10.3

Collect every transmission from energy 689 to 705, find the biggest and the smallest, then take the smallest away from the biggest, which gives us 0.27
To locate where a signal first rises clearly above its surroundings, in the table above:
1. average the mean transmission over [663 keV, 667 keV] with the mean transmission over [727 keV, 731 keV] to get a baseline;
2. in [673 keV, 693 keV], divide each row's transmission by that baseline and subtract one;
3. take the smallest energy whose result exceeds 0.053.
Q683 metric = 690.0 keV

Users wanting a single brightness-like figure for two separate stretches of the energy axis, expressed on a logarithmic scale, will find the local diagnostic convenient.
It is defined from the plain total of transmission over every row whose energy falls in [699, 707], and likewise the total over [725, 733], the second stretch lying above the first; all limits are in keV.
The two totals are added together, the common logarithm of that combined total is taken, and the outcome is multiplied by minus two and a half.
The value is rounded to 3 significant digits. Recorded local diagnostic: -3.67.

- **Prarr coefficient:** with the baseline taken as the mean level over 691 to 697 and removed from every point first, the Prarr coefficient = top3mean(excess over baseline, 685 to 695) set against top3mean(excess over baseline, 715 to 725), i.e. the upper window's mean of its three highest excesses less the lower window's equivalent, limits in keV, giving -0.14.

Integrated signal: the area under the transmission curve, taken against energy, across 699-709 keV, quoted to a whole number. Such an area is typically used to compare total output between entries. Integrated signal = 37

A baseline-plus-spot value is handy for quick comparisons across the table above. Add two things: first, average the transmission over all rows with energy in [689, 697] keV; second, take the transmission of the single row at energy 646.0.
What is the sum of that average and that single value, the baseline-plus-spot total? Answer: 7.21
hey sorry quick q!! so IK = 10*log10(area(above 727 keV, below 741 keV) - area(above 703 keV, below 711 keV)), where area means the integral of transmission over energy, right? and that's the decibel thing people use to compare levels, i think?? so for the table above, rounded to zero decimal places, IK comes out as 14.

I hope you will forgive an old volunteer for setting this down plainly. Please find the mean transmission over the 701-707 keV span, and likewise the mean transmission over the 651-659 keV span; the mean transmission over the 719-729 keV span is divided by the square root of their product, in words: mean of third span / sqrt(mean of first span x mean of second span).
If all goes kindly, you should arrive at 0.95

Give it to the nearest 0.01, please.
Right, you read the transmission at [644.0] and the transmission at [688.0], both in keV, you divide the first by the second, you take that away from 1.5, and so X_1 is 0.48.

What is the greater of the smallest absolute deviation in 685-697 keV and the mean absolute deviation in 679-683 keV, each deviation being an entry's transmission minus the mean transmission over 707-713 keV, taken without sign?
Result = 0.22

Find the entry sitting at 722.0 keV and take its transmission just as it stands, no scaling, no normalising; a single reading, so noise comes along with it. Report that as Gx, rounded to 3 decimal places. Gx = 3.407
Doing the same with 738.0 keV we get 3.667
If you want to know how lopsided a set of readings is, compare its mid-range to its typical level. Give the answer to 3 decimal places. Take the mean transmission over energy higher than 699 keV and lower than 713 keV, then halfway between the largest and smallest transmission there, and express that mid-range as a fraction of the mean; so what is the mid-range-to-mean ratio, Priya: 1.003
